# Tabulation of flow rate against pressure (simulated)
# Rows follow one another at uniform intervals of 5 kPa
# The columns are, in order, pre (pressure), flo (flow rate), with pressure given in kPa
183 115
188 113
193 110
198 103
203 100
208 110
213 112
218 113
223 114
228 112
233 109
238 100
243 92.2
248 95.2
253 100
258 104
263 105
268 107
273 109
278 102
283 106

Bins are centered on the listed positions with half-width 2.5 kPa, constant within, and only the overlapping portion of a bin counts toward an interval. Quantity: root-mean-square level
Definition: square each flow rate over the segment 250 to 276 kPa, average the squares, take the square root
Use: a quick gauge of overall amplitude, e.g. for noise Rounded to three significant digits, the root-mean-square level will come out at 105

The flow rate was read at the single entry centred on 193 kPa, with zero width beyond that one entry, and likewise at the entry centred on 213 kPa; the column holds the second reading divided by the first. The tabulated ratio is 1.02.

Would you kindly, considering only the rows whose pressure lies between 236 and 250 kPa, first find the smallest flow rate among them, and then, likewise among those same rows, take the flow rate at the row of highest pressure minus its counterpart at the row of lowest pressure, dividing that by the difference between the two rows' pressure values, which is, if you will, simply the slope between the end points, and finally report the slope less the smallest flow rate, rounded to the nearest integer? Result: -93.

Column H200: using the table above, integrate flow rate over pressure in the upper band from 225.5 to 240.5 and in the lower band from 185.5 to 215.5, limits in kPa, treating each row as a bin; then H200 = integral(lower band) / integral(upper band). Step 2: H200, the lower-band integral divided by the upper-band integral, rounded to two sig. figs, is 2.0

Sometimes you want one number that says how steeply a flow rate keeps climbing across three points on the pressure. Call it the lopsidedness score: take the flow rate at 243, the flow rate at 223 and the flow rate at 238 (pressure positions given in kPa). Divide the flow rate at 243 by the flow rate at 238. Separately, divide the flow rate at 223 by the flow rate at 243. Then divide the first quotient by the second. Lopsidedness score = 0.75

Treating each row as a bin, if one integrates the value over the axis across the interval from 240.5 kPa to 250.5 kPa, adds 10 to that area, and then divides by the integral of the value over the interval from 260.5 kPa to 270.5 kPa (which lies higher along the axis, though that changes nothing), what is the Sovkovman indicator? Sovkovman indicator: 0.89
